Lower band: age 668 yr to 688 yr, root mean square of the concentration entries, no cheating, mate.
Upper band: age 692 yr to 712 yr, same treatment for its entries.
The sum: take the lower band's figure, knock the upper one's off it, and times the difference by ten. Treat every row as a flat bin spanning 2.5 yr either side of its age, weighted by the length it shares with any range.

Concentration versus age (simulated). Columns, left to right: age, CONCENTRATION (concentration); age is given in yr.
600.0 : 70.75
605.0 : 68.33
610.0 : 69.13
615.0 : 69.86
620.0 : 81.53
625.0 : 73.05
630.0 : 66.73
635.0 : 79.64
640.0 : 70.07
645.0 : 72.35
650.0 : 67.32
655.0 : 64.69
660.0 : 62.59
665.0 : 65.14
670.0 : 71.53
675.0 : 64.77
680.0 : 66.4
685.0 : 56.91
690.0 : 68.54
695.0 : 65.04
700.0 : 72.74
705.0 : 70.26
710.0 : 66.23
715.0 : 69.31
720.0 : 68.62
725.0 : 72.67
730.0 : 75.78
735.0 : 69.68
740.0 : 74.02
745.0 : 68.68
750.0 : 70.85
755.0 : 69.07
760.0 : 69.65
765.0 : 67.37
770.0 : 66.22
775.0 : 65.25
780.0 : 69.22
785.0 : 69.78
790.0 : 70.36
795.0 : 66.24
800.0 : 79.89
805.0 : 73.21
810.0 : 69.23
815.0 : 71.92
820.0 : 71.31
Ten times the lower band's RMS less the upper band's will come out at -35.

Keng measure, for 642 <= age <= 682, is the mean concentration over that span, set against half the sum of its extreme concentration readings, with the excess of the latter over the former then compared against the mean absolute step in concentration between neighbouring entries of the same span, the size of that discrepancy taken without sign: 3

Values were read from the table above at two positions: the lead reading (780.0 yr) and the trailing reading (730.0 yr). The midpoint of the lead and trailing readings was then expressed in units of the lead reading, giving 1.05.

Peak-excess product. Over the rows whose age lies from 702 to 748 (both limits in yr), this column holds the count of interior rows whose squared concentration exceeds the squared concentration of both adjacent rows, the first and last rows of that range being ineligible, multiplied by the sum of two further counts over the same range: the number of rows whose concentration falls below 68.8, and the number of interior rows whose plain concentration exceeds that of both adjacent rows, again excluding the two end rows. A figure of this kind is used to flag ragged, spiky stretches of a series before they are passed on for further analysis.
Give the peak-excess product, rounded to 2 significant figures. 18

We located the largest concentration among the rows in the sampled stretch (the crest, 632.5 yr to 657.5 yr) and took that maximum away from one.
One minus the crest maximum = -79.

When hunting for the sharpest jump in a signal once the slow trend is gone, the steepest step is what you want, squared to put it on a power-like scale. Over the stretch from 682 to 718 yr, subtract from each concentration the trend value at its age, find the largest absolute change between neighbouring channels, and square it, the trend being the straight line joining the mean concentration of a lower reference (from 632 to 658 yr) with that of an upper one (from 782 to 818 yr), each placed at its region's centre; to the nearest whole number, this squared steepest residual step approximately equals 135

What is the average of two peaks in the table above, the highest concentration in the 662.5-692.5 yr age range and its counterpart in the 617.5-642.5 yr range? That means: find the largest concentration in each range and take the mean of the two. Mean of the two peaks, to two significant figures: 77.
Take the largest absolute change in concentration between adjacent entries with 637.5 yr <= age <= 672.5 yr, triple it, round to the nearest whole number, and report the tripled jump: 19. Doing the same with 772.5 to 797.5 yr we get 12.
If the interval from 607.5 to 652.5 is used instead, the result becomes 39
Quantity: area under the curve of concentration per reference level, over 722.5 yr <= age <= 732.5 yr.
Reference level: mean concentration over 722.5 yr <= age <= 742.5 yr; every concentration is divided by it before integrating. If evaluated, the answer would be 10.16 yr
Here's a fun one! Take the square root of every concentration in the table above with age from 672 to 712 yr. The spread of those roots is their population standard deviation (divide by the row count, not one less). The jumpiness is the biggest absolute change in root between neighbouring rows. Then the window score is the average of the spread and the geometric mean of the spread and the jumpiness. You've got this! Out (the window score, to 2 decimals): 0.36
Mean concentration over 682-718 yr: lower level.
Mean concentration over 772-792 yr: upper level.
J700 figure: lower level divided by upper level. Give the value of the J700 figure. 0.98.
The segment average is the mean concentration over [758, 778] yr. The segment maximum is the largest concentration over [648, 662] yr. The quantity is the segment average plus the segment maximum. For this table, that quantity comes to 134.4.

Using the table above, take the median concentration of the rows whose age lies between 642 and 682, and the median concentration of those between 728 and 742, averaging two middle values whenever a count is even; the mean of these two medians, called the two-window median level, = 69.9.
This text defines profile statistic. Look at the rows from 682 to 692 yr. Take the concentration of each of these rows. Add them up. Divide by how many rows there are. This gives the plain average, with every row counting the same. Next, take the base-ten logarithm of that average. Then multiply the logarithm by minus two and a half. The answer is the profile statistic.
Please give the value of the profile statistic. -4.49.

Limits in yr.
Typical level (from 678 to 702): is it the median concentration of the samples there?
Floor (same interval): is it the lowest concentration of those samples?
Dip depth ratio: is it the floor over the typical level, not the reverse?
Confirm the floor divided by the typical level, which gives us 0.86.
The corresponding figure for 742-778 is 0.95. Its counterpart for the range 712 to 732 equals 0.97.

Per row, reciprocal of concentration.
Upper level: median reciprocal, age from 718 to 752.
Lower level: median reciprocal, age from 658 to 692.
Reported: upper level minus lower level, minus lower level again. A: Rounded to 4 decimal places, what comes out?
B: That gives -0.0166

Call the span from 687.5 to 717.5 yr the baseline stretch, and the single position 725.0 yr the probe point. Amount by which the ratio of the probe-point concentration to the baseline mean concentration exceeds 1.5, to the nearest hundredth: -0.44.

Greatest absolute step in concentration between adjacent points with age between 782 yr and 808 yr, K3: 14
